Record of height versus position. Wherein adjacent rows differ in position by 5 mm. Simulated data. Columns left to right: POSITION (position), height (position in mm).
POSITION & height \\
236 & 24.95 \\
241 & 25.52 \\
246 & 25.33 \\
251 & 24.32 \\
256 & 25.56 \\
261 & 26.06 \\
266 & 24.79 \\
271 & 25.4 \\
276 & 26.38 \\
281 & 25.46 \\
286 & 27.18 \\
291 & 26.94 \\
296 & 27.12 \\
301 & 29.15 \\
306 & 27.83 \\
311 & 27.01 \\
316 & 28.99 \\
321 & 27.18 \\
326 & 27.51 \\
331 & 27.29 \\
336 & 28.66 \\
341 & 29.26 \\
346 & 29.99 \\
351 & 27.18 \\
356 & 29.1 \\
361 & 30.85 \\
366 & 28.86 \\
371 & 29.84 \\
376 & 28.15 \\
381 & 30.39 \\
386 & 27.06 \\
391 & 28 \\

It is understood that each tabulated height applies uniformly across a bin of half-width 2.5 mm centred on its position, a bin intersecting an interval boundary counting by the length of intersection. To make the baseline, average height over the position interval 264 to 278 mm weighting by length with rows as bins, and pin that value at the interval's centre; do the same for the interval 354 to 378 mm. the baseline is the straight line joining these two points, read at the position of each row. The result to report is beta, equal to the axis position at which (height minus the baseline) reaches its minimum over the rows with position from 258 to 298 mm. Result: 266 mm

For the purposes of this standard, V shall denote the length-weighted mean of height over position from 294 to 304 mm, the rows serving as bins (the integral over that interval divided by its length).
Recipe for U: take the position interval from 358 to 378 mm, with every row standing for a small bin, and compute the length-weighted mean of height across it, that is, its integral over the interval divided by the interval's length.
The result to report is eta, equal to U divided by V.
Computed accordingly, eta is 1.05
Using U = 29.4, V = 28.2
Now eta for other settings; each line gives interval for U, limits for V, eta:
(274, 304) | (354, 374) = 0.91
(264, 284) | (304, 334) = 0.92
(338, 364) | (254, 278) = 1.14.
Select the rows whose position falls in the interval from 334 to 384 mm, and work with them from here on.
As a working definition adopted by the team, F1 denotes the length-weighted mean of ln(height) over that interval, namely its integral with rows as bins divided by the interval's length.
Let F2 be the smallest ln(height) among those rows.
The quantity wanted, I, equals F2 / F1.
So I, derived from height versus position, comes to 0.979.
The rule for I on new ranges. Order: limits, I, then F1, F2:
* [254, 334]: 0.976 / 3.29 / 3.21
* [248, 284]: 0.986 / 3.24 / 3.19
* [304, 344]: 0.989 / 3.33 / 3.30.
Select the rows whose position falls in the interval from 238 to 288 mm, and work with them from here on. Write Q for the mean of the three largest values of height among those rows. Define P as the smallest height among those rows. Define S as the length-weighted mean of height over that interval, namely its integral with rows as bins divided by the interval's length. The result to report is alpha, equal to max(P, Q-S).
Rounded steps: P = 24.32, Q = 26.5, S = 25.6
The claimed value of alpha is 24.3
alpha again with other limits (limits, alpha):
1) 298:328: 27.0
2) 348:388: 27.1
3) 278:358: 25.5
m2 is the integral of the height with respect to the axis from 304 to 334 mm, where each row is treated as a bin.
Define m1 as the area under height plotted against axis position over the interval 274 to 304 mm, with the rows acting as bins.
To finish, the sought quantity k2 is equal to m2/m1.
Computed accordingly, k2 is 1.02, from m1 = 812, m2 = 829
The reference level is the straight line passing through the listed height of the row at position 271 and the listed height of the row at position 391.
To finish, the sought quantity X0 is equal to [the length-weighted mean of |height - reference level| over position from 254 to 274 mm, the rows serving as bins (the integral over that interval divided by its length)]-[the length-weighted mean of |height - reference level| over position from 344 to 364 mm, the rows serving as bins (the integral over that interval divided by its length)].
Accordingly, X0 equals -1.58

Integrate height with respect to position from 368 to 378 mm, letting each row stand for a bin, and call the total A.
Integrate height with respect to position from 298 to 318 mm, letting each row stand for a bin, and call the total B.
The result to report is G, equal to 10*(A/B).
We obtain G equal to 5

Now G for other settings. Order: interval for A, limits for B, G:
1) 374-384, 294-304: 10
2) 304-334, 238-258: 16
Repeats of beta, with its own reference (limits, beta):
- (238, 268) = 266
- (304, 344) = 331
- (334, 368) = 351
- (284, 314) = 311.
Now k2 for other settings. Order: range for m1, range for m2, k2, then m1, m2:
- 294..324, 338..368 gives 1.05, 837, 876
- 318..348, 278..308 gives 0.96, 849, 818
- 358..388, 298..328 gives 0.96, 877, 838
